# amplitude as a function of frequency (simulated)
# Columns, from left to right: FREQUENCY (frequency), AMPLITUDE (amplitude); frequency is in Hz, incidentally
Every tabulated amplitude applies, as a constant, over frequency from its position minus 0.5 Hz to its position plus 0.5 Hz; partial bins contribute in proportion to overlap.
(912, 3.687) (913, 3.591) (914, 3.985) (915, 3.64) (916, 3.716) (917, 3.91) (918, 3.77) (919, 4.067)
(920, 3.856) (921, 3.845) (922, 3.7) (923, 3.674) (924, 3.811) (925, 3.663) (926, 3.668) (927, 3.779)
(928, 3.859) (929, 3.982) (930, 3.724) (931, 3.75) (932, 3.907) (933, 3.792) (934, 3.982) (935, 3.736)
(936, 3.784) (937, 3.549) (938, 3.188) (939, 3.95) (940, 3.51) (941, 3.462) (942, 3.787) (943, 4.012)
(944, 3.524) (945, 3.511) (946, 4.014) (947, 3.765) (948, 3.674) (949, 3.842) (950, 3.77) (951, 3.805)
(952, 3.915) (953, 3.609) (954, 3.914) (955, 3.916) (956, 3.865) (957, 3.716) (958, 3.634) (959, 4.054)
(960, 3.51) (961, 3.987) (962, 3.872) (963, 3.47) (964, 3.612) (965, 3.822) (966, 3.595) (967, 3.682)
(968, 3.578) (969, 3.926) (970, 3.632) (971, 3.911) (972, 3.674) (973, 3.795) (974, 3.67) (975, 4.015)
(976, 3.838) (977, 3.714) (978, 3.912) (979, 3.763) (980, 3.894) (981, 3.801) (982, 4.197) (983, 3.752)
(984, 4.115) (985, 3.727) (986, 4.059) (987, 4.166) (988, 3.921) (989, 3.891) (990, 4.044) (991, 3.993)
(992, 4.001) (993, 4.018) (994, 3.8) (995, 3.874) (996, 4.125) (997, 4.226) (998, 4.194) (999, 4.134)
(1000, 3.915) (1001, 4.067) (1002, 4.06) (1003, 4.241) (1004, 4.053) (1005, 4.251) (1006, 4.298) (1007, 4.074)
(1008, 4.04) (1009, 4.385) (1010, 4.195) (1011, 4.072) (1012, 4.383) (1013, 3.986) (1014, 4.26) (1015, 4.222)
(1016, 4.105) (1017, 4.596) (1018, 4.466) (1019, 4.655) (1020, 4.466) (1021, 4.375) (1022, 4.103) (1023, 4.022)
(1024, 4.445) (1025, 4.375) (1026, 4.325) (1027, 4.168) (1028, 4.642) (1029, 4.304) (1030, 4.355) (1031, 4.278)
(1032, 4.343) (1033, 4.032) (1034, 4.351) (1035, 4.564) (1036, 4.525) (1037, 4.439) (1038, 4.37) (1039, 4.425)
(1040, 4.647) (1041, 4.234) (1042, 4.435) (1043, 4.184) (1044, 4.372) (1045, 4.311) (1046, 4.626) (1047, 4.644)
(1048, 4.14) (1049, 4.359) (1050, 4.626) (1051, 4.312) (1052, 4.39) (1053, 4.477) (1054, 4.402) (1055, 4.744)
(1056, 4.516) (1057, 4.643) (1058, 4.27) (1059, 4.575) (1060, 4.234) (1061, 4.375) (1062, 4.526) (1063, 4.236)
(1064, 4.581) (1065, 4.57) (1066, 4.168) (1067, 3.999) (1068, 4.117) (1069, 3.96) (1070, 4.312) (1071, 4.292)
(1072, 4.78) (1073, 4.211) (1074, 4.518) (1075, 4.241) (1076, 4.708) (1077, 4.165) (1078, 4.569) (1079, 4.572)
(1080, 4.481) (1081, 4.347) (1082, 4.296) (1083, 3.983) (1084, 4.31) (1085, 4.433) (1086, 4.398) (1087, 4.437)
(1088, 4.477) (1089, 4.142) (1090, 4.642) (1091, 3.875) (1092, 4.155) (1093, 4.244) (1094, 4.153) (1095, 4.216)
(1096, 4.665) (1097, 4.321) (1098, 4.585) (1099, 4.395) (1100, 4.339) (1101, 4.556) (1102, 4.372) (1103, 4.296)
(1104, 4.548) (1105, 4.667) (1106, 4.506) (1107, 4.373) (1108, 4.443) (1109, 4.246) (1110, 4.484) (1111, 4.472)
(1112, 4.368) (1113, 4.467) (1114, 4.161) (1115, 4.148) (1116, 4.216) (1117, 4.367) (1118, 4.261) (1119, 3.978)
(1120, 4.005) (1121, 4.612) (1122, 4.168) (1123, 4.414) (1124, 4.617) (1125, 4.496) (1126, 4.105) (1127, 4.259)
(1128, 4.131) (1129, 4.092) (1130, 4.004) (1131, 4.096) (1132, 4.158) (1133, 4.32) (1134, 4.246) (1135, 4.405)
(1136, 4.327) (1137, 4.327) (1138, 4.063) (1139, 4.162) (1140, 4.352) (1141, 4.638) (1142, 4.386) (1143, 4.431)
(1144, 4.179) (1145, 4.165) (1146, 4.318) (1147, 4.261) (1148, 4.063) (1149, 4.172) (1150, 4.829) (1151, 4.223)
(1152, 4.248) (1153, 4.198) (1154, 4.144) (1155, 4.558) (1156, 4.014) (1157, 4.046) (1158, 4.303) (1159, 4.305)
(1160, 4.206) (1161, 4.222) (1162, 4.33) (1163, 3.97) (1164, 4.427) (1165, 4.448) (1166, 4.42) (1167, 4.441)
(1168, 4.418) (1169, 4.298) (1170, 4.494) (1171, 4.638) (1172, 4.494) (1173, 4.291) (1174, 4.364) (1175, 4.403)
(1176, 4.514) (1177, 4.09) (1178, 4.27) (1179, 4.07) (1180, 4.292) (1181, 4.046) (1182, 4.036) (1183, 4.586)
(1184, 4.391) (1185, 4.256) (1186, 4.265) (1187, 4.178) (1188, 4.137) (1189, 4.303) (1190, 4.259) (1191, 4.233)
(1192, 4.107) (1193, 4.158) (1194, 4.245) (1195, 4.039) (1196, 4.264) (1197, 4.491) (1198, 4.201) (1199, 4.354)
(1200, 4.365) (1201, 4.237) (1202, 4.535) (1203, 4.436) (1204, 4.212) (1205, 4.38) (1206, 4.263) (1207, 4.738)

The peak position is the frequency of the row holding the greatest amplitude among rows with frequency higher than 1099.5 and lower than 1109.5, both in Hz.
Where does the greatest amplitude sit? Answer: 1105 Hz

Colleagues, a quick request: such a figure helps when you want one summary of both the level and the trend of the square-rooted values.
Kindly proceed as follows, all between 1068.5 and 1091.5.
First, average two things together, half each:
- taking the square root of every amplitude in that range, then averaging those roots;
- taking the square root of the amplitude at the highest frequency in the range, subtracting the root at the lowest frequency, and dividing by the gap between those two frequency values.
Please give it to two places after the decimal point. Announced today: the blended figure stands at 1.04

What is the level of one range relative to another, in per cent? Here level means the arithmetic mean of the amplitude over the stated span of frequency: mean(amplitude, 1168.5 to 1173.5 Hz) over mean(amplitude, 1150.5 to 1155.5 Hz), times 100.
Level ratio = 104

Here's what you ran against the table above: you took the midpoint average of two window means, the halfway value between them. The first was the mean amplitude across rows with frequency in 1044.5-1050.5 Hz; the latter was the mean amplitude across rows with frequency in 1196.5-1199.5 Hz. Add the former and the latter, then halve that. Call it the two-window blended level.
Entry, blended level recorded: 4.40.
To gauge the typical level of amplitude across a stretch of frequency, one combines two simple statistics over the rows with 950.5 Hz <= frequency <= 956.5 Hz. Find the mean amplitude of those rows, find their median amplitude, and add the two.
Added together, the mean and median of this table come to 7.7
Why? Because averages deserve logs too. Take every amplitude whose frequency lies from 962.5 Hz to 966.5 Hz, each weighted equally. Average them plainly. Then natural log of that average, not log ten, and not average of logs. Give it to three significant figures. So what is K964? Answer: 1.29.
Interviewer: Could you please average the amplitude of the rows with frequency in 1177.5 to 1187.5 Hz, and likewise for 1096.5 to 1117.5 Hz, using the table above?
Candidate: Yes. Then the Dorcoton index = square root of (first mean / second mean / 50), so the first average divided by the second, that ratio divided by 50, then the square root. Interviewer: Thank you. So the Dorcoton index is 0.139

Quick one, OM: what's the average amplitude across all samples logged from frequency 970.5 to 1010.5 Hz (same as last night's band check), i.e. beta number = 4.0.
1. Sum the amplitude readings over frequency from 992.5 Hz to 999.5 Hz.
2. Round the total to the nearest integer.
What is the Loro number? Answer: 28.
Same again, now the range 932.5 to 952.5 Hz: 75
